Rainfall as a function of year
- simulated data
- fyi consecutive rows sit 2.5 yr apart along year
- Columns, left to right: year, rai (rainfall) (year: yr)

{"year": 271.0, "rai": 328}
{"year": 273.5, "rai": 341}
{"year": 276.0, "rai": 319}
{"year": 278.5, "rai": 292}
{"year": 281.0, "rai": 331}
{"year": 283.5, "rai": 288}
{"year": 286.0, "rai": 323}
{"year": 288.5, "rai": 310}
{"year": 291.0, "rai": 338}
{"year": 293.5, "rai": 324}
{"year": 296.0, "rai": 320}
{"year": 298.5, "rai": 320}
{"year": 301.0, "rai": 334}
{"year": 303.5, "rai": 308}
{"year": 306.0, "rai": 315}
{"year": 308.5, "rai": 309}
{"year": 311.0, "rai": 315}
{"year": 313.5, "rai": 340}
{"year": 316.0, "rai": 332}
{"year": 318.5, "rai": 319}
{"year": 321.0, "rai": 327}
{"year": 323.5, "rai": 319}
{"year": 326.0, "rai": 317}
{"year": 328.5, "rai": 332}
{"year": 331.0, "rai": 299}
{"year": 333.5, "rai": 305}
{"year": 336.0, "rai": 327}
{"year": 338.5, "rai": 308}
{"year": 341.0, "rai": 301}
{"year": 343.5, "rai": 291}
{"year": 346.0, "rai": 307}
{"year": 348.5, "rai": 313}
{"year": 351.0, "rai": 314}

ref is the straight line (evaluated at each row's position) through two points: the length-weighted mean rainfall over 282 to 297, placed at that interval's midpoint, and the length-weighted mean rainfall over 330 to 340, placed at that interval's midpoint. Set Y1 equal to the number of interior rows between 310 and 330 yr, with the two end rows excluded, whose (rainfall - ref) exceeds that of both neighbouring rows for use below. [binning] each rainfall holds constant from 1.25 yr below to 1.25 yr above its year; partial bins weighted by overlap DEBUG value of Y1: 2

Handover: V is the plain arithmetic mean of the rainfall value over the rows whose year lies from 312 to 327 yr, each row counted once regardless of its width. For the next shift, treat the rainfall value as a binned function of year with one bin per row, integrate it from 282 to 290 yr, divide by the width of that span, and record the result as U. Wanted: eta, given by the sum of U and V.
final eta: 634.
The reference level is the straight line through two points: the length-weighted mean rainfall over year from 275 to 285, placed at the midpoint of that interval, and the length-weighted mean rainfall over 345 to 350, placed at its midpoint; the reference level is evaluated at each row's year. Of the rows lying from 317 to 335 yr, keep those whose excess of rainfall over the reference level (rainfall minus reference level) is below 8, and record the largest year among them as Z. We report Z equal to 333.5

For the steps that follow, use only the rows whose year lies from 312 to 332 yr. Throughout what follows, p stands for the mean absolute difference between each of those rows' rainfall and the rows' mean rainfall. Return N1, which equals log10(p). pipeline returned 0.98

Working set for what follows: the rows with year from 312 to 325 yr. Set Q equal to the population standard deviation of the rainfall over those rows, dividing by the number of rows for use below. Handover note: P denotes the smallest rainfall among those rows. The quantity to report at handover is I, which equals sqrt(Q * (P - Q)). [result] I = 50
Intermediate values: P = 319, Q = 8.0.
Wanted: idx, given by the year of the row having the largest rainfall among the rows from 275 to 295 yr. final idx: 291.0 yr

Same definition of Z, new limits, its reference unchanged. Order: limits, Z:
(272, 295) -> 288.5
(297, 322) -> 311.0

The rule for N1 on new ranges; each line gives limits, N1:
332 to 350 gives 0.87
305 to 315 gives 1.01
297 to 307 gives 0.89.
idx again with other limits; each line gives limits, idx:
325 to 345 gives 328.5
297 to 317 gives 313.5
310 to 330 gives 313.5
